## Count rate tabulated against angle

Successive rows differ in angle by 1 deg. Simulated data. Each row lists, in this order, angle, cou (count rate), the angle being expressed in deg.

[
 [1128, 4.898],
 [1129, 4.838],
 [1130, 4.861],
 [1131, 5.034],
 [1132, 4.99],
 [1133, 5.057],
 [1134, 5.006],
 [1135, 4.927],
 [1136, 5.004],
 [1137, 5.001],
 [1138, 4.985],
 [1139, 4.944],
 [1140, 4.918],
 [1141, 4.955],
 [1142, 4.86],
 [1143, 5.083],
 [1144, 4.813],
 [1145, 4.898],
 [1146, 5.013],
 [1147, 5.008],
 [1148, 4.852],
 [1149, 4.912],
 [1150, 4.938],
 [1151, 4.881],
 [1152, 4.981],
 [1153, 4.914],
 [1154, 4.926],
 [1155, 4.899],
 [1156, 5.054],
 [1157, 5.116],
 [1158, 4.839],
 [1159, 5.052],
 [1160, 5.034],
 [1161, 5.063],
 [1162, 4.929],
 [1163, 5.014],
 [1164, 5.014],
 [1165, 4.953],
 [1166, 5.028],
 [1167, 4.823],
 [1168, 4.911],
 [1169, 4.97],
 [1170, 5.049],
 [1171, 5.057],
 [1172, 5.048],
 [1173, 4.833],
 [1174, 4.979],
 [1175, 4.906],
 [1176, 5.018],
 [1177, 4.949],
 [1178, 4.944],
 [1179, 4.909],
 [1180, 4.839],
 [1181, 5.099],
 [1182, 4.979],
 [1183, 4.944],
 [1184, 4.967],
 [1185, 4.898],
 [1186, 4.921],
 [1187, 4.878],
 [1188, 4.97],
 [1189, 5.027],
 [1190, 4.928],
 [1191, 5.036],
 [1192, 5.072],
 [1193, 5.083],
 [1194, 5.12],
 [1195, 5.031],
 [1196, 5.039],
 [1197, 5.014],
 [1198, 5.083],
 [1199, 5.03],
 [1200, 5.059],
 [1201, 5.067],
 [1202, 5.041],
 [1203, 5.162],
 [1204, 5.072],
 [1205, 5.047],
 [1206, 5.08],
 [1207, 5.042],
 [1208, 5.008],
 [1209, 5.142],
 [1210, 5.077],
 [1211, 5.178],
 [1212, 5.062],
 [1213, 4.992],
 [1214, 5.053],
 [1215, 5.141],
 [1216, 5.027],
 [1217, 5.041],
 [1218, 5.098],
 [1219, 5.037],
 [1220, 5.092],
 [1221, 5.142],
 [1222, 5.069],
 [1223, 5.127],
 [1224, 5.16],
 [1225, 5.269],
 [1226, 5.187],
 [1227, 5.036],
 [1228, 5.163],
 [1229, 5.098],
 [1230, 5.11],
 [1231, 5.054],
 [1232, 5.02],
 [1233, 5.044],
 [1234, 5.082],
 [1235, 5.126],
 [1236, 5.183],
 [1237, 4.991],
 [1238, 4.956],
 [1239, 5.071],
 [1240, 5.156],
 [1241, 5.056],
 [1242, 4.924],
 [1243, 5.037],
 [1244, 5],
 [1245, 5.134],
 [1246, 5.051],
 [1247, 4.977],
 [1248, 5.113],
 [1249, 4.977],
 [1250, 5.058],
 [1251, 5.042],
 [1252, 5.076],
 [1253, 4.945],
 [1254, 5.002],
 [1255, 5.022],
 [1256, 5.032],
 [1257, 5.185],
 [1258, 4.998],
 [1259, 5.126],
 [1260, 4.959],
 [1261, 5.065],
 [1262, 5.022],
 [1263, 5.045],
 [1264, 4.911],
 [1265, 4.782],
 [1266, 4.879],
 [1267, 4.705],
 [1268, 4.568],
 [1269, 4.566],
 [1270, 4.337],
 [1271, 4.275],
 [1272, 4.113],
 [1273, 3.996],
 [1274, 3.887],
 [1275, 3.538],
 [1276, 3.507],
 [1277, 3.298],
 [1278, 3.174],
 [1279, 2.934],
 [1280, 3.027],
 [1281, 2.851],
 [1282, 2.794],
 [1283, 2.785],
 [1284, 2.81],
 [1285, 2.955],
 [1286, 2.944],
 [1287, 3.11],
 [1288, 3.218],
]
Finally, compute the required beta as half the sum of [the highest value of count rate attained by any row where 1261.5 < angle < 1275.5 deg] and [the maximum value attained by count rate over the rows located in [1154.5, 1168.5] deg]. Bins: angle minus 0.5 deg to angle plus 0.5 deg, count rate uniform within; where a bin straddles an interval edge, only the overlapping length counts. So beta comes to 5.08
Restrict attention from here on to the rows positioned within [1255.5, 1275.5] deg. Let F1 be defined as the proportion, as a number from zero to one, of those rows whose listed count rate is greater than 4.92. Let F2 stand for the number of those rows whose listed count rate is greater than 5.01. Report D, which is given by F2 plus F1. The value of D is 6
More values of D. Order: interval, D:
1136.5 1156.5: 4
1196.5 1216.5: 19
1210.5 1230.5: 20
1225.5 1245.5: 17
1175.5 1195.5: 9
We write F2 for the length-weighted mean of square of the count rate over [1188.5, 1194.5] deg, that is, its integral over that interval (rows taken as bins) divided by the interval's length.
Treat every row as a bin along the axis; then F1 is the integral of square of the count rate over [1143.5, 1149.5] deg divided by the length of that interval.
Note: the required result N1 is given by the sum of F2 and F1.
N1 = 49.6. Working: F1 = 24.2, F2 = 25.4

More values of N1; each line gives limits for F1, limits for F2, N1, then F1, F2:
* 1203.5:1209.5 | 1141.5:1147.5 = 50.1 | 25.7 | 24.5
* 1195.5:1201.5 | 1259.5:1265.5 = 50.1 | 25.5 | 24.7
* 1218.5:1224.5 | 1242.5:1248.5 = 51.6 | 26.1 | 25.5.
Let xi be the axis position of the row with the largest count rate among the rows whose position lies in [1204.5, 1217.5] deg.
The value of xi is 1211 deg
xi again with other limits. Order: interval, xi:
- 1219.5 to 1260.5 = 1225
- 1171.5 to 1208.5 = 1203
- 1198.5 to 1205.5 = 1203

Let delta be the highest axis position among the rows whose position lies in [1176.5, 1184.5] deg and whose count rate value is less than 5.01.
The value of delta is 1184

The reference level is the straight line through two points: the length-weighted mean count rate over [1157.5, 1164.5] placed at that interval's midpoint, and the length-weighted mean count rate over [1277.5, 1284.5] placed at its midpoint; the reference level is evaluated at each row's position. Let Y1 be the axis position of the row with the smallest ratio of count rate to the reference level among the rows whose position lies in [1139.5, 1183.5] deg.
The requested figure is 1144 deg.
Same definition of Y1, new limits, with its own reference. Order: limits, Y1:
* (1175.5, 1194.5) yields 1180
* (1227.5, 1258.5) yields 1232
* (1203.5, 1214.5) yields 1205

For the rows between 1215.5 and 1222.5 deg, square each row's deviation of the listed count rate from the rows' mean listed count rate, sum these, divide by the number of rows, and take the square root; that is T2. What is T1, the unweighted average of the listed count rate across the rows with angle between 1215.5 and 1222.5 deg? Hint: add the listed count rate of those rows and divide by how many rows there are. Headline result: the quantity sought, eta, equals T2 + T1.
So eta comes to 5.11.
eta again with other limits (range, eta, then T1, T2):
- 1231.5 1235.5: 5.11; 5.07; 0.040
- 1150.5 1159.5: 5.05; 4.96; 0.088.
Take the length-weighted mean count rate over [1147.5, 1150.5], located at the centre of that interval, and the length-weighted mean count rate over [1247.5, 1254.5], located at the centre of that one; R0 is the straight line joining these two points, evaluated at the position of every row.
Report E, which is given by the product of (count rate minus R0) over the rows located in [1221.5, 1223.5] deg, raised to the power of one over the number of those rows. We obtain 0.100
